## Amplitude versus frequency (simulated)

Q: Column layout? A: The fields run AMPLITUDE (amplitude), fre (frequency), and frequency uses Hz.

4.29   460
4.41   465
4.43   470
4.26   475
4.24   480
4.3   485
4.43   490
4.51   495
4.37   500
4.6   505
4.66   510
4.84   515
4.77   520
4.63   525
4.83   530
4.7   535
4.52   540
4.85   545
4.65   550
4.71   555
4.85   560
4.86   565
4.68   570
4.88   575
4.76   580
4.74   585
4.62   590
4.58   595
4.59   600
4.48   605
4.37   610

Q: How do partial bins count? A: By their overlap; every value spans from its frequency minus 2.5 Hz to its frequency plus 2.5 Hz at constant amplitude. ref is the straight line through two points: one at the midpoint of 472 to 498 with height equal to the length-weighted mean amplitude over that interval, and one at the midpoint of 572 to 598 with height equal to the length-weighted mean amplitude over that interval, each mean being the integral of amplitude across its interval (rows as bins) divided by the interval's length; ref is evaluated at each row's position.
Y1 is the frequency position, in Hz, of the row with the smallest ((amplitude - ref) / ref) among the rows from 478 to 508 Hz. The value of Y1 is 480 Hz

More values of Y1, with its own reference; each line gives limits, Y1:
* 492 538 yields 500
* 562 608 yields 605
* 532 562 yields 540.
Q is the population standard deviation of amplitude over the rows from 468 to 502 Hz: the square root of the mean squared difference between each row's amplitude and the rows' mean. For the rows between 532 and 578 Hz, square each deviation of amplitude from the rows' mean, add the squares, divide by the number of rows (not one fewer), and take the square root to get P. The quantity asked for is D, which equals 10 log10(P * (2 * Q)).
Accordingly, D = -16.7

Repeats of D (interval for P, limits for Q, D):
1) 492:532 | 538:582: -14.6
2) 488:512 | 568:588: -18.1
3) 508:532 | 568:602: -17.6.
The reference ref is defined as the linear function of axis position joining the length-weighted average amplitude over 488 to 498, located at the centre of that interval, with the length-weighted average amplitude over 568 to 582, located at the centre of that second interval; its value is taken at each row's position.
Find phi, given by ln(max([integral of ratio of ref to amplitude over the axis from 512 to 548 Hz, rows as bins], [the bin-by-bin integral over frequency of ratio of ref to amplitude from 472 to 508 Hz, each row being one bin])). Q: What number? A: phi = 3.60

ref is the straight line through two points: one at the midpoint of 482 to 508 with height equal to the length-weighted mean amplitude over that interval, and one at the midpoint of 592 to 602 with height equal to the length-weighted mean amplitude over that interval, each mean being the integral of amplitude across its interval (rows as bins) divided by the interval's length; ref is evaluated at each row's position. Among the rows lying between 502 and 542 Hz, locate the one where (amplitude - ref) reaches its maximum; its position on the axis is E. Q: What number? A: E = 515 Hz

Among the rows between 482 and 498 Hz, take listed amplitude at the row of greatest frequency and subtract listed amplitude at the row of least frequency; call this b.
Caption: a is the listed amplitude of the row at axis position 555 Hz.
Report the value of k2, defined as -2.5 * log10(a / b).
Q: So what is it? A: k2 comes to -3.4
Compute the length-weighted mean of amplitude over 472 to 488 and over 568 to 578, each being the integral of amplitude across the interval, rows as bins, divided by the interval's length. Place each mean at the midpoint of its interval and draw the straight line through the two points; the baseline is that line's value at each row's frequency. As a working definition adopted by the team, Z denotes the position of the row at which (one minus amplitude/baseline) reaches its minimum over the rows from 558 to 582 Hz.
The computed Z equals 560 Hz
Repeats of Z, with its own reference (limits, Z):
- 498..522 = 515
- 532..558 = 545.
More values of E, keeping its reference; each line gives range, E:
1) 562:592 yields 575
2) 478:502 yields 495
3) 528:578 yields 530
